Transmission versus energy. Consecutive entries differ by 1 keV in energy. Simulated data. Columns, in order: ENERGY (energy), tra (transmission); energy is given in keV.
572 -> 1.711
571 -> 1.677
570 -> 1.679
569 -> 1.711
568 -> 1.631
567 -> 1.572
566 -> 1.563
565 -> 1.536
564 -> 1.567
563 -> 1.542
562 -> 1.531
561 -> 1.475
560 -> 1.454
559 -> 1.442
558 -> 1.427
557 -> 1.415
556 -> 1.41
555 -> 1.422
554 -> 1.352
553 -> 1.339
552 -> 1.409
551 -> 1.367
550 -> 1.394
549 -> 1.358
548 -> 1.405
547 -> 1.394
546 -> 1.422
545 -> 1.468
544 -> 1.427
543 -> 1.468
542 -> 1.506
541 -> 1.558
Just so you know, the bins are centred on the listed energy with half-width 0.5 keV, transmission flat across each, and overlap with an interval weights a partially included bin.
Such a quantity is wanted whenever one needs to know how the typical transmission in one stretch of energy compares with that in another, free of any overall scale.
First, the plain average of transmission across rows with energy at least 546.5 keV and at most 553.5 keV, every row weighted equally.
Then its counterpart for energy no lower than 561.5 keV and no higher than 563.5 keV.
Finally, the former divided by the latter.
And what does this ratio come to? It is 0.90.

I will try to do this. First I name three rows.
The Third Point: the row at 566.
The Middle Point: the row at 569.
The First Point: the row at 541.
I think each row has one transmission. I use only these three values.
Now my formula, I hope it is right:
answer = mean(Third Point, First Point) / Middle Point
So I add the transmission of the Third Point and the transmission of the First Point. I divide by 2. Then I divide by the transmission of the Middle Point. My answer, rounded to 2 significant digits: 0.91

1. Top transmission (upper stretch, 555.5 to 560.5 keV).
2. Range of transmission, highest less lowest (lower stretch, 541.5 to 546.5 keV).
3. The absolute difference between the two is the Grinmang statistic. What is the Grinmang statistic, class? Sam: 1.37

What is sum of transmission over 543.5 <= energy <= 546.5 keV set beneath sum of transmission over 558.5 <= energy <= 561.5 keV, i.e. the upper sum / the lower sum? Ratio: 1.01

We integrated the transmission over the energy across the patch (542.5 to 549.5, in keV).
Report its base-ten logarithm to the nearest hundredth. 1.00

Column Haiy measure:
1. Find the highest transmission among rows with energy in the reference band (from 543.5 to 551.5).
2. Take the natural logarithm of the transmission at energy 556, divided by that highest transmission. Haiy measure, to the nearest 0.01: -0.04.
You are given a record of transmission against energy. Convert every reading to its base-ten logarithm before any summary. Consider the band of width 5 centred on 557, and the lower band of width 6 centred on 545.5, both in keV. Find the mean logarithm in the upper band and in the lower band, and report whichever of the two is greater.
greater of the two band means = 0.155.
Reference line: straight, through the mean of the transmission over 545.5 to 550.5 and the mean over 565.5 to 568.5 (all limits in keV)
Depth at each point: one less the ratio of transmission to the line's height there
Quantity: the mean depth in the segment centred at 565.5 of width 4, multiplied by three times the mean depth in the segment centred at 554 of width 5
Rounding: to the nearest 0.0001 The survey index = 0.0013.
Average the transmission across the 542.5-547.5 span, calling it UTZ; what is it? 1.44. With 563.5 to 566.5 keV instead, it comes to 1.56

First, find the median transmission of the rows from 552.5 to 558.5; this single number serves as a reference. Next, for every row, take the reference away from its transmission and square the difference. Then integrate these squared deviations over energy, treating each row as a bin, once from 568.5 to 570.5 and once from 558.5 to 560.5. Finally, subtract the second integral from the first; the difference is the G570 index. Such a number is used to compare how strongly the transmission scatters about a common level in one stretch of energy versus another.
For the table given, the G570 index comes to 0.16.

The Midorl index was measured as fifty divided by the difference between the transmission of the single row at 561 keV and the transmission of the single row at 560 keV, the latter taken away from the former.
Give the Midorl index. 2381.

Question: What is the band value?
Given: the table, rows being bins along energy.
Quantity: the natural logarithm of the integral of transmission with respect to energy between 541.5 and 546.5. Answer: 1.99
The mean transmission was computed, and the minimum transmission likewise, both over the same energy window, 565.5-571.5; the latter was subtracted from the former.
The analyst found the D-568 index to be 0.08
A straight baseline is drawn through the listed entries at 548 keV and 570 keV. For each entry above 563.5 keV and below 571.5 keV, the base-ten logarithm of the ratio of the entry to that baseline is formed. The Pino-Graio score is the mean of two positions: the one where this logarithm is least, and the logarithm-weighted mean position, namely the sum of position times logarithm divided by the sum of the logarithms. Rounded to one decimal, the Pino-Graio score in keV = 565.3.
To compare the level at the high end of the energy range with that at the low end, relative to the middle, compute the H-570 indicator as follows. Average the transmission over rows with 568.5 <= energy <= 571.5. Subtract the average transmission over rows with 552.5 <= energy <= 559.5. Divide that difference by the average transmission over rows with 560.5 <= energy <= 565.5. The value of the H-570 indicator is 0.19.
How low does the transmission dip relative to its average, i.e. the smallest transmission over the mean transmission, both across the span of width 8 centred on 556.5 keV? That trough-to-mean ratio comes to 0.951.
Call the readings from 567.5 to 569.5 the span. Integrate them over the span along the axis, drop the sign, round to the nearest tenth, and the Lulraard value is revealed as 3.3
